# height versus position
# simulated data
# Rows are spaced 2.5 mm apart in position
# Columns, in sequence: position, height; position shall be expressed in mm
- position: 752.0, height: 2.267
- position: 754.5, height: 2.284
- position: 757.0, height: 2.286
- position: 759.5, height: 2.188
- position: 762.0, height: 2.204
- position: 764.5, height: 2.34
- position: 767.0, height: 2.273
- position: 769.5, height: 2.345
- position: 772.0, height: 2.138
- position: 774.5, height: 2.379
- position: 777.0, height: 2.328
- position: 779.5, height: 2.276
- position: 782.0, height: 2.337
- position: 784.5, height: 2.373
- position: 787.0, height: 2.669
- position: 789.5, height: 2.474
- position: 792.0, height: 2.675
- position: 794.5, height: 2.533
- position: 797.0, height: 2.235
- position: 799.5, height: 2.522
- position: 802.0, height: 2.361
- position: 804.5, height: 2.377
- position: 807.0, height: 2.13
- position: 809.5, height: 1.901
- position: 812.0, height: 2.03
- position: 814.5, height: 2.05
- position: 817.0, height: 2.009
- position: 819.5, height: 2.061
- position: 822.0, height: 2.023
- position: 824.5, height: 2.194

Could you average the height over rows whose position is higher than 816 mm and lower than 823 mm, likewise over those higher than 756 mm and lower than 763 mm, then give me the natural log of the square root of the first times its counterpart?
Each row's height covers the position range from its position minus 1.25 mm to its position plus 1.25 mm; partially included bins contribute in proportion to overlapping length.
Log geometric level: 0.75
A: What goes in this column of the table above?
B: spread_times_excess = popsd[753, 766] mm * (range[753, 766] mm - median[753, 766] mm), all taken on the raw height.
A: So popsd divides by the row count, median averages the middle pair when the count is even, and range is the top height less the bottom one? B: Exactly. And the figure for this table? -0.12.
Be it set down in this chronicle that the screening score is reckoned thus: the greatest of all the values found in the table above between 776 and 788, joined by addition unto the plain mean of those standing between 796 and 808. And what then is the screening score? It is 5.0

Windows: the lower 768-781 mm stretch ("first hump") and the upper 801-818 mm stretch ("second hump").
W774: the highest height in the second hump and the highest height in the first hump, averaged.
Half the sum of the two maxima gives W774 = 2.38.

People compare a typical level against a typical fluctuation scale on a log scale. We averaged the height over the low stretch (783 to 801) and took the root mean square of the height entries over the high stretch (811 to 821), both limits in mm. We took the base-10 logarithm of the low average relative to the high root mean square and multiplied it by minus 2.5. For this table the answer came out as -0.22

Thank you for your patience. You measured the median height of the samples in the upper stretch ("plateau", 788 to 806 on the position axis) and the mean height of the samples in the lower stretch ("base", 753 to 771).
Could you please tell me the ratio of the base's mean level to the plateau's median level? 0.92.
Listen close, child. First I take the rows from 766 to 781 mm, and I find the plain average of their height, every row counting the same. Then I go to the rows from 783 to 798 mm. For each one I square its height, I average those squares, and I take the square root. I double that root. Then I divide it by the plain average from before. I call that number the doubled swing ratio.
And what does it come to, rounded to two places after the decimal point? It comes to 2.18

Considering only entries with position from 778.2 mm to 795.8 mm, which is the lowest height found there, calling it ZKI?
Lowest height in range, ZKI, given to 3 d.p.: 2.276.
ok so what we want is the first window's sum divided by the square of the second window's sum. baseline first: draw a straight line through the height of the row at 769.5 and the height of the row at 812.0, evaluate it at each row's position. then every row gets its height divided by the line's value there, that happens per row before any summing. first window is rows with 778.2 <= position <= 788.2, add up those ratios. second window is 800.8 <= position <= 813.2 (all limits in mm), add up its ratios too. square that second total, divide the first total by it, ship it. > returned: 0.16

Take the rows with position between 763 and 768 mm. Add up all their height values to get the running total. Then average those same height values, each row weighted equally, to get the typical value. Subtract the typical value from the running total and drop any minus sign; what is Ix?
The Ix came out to 2.31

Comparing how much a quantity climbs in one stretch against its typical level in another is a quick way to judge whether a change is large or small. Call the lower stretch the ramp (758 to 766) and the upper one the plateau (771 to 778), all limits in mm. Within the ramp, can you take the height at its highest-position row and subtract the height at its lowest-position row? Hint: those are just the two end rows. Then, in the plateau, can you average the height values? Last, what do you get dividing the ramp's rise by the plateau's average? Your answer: 0.07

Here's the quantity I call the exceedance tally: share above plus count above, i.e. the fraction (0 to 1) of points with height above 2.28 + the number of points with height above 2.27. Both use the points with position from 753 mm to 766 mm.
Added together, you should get 3.6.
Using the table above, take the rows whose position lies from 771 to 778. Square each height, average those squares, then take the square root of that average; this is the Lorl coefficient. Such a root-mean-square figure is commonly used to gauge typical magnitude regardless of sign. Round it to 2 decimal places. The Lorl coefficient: 2.28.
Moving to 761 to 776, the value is 2.28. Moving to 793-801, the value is 2.43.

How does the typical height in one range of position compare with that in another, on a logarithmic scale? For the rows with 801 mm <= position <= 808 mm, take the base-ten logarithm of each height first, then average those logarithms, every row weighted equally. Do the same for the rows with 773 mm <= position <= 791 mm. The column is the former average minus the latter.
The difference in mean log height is -0.021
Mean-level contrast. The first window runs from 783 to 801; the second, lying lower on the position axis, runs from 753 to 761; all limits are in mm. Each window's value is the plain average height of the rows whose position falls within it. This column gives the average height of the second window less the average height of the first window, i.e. -0.24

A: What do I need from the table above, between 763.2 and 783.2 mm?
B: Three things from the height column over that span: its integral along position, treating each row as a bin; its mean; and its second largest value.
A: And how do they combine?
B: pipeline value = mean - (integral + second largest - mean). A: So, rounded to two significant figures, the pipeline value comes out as -44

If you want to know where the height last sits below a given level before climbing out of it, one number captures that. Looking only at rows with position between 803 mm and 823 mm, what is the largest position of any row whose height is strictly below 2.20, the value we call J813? 822.0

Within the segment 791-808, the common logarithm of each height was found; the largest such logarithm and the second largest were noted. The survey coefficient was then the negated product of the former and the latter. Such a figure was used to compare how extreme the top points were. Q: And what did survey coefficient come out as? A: -0.172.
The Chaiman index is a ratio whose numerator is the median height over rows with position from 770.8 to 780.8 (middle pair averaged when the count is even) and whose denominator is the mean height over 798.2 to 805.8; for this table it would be 0.95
